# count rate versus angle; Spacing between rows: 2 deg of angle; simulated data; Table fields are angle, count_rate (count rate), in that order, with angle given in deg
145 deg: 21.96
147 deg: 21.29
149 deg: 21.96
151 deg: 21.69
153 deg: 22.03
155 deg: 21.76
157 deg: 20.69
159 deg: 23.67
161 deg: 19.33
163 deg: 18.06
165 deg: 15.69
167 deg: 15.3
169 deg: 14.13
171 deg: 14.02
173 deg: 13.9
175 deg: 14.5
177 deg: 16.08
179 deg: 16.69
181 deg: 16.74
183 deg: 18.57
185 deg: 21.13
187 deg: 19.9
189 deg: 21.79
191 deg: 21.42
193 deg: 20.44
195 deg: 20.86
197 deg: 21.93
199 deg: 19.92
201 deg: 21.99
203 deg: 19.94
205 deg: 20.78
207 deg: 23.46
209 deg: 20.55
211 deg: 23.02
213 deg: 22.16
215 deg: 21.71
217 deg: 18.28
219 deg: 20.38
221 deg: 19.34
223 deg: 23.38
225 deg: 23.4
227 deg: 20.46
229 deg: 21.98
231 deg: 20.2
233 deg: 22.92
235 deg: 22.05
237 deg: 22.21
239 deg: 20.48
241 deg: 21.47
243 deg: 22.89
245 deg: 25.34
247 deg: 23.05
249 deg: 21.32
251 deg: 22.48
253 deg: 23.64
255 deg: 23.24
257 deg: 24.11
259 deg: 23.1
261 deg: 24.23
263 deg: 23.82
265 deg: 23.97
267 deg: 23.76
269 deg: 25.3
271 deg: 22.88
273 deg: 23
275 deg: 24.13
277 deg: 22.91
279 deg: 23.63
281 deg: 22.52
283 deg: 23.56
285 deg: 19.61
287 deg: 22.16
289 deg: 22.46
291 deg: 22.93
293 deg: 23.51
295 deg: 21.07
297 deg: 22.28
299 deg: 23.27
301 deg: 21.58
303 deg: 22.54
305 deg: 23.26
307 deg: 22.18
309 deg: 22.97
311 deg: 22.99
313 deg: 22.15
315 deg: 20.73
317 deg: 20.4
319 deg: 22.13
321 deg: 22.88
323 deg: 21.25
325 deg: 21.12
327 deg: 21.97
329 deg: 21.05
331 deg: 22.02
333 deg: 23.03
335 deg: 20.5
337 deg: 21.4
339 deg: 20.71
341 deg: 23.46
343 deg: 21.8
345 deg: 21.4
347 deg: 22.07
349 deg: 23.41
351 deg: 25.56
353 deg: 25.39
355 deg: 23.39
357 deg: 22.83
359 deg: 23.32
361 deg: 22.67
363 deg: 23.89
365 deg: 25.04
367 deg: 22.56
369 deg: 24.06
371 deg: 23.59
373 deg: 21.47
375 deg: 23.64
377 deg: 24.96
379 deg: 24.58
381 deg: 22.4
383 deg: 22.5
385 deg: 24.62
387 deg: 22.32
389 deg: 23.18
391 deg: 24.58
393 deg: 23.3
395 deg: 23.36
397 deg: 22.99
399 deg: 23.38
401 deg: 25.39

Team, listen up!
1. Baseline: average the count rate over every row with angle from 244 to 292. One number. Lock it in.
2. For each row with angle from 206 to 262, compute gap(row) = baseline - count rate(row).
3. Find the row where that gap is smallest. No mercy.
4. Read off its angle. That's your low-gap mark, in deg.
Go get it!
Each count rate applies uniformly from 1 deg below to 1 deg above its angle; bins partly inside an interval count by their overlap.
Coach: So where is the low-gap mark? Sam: 245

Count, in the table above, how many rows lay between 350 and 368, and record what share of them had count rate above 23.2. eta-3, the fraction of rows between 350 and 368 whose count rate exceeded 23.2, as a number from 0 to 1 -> 0.7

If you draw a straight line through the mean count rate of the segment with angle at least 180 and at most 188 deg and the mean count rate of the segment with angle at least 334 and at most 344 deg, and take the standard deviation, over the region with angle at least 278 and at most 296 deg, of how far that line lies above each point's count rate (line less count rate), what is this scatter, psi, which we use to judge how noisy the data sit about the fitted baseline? 1.3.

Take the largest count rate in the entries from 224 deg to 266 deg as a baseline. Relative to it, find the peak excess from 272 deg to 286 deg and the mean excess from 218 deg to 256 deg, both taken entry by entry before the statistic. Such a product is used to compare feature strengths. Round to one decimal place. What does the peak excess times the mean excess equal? 3.9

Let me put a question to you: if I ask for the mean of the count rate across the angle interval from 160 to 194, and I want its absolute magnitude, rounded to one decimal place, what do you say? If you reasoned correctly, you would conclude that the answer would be 17.5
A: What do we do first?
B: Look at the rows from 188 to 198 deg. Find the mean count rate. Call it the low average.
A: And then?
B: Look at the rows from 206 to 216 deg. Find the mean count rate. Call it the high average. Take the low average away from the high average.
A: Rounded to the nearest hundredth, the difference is 0.89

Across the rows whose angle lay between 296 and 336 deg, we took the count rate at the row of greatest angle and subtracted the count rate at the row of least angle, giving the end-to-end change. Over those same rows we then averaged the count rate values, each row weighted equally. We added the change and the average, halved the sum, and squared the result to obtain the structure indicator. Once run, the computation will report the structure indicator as 102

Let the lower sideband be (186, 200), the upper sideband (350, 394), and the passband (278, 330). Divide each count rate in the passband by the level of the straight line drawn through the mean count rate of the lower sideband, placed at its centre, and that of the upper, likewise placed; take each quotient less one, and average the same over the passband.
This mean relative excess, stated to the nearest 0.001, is -0.019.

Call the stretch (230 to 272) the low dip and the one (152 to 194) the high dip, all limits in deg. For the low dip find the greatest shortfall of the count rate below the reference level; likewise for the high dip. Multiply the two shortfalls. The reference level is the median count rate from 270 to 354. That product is 18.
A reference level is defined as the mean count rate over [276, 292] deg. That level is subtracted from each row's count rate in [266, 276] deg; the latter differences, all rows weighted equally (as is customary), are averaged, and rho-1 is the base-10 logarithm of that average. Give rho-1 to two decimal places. 0.13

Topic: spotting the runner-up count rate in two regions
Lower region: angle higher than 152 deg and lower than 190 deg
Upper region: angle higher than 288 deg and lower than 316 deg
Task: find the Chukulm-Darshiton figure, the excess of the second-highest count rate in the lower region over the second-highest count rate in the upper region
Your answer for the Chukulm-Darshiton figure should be -1.2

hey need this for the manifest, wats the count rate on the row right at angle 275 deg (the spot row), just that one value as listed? 24.13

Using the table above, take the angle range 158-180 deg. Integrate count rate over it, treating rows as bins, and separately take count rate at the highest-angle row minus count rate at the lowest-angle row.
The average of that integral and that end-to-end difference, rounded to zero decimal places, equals 178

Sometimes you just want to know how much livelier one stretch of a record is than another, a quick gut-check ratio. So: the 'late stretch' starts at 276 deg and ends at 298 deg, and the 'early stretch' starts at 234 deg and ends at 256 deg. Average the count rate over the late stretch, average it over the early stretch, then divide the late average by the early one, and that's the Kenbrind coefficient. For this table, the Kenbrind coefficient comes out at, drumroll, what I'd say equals 0.99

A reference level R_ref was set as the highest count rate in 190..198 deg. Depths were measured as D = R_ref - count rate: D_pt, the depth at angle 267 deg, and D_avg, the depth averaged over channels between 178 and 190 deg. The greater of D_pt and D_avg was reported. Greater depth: 2.8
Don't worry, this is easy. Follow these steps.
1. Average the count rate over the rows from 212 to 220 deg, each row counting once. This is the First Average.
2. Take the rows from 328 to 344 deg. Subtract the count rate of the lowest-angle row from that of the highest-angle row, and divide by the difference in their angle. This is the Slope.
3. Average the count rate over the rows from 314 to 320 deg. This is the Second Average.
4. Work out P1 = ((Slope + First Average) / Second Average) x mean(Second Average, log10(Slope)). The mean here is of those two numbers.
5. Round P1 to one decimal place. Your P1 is 9.7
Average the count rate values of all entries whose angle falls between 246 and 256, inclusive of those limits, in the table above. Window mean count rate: 22.7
